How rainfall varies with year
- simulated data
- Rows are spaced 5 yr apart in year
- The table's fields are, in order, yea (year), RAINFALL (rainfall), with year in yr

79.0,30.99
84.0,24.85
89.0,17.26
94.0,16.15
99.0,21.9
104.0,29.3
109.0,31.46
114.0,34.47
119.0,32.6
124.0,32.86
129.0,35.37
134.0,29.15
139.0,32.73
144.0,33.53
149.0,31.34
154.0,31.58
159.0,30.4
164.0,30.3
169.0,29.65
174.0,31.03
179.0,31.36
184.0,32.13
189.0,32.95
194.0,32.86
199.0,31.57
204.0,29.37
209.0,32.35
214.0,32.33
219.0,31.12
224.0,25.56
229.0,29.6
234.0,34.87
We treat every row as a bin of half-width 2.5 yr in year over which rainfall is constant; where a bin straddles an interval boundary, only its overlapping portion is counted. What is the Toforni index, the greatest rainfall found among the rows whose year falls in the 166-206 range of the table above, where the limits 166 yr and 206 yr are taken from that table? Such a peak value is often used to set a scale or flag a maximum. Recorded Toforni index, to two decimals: 32.95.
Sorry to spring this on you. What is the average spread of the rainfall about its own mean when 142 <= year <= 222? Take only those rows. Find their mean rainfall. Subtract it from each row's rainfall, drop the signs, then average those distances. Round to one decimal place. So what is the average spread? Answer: 0.9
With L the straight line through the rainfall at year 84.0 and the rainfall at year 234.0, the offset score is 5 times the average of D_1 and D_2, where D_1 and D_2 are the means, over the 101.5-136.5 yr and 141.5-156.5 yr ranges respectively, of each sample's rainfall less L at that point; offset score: 20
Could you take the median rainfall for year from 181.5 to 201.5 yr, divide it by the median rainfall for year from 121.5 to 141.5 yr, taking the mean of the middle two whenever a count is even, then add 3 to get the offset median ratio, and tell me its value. 3.99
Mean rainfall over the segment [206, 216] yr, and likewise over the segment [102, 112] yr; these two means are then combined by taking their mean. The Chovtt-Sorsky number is 31.4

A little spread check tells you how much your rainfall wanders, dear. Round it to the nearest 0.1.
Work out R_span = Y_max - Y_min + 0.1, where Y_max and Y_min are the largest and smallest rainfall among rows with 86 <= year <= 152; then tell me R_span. 19.3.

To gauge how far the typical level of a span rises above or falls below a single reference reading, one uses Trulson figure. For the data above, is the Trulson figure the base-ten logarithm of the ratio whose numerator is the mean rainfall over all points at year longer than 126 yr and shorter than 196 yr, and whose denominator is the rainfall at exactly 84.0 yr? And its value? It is 0.11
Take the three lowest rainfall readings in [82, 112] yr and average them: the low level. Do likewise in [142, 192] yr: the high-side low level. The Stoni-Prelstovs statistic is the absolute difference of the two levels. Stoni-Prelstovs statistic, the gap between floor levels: 11.7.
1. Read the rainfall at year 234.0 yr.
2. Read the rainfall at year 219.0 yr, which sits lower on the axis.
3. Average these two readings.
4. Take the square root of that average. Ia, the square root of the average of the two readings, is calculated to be 5.74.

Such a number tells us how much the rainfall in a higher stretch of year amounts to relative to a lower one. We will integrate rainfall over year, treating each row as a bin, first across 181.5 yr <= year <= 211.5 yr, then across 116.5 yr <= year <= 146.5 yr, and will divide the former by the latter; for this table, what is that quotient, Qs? 0.97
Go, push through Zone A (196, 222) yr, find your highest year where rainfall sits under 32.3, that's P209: 219.0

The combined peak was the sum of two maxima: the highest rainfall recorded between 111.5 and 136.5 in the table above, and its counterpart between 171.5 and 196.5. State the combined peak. 68.3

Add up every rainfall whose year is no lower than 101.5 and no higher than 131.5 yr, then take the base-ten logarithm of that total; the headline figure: 2.29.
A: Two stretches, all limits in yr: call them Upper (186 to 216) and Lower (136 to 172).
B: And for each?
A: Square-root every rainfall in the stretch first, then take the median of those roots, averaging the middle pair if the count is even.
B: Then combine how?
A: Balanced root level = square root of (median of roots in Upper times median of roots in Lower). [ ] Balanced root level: 5.64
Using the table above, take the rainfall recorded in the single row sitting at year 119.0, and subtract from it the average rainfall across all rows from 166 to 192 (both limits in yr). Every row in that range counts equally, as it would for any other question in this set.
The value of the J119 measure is 1.2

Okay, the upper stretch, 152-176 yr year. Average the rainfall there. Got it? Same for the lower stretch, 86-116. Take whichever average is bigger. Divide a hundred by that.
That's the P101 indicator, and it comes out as 3.27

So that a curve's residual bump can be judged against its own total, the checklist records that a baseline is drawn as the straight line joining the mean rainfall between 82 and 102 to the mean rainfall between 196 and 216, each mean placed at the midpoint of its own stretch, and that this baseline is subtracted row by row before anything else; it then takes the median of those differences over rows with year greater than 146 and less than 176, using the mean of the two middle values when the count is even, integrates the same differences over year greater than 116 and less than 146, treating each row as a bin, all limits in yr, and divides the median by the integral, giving 0.01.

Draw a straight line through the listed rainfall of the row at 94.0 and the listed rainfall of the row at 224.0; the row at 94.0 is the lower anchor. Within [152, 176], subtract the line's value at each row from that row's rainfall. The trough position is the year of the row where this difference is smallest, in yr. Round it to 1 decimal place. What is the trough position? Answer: 169.0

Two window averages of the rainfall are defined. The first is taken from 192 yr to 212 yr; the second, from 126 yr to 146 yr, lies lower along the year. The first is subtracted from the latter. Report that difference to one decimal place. 1.2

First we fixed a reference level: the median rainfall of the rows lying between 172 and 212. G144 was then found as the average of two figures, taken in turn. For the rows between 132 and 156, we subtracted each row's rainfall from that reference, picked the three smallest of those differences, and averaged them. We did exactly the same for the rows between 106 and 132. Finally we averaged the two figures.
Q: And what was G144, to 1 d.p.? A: -1.6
